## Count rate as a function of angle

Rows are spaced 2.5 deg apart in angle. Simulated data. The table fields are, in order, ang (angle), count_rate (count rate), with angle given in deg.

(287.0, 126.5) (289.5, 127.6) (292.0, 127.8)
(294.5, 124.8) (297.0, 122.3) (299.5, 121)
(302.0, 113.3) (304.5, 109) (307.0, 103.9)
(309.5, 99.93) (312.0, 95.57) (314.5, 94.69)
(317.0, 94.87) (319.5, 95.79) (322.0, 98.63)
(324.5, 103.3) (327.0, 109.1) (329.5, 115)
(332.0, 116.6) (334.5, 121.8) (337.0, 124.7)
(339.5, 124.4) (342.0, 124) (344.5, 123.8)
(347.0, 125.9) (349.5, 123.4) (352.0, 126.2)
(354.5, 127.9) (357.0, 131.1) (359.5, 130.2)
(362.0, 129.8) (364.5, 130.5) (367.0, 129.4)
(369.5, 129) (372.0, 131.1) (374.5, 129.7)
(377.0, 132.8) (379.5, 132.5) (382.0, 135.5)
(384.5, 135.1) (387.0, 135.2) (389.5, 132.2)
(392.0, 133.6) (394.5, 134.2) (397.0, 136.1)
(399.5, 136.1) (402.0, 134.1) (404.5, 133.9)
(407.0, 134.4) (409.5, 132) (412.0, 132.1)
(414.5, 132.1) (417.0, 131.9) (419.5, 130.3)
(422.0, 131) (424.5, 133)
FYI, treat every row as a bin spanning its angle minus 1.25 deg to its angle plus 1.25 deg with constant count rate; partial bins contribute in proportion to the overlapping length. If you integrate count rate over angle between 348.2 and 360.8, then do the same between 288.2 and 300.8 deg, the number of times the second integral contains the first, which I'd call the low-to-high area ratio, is 0.98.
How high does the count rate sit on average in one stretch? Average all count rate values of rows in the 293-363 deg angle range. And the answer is 115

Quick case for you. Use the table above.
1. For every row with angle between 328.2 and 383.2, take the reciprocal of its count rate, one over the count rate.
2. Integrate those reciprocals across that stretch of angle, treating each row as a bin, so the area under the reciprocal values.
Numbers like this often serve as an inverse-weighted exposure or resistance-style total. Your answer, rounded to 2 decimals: 0.43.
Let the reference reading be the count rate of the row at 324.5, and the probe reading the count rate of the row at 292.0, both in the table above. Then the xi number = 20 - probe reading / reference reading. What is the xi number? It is 18.8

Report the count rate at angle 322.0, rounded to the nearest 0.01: 98.63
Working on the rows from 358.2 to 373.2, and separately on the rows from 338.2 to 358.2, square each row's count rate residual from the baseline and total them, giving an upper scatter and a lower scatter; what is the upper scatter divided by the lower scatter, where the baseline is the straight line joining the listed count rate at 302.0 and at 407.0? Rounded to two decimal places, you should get 0.91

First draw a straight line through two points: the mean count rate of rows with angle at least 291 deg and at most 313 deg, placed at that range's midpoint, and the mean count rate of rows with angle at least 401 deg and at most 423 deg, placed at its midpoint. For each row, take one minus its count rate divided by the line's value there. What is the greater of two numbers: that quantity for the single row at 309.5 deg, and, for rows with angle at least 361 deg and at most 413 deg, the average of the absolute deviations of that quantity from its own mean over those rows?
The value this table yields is 0.13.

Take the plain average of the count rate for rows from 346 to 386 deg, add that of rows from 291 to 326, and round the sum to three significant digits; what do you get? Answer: 237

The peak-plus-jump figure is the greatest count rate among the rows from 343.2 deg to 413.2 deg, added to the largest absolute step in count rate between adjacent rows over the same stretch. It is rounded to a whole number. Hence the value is 139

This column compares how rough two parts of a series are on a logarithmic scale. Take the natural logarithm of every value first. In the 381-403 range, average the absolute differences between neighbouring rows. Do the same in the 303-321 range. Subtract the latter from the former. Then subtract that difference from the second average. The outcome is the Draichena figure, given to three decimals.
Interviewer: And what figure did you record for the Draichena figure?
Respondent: 0.042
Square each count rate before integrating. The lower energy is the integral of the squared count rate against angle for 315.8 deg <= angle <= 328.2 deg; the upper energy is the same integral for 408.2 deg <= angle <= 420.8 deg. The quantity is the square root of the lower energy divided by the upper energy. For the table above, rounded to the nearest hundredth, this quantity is 0.76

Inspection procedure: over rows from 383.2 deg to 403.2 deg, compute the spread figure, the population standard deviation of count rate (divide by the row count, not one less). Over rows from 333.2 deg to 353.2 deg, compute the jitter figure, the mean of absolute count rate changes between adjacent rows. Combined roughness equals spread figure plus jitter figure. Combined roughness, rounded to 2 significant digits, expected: 2.8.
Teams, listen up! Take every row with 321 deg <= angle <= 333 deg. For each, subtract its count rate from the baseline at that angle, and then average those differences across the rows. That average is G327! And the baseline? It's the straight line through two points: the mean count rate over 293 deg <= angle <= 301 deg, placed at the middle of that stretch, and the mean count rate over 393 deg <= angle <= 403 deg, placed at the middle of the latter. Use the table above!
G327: 18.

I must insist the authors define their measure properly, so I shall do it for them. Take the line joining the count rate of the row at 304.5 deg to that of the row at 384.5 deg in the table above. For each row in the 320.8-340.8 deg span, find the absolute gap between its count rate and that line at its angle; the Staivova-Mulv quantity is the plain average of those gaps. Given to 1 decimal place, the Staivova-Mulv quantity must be 6.4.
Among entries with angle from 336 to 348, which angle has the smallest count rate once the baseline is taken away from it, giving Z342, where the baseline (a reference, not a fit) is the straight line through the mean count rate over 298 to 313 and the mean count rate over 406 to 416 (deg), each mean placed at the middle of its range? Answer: 344.5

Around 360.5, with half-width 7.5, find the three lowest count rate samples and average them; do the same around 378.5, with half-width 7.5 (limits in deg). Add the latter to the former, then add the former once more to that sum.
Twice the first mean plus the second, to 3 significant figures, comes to 389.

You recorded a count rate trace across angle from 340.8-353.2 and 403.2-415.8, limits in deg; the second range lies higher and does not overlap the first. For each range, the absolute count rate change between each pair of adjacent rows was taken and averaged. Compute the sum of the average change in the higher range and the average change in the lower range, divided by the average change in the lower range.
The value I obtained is 1.4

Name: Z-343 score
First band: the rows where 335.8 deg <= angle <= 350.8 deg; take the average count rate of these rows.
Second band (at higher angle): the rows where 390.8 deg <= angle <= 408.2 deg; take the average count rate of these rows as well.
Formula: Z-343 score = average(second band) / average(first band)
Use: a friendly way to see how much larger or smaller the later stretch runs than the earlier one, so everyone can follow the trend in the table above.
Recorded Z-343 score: 1.08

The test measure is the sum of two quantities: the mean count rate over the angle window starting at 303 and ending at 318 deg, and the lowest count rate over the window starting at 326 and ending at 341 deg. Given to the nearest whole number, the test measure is 209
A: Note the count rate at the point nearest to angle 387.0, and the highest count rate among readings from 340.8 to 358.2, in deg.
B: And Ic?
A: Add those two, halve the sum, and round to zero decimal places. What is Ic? 133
